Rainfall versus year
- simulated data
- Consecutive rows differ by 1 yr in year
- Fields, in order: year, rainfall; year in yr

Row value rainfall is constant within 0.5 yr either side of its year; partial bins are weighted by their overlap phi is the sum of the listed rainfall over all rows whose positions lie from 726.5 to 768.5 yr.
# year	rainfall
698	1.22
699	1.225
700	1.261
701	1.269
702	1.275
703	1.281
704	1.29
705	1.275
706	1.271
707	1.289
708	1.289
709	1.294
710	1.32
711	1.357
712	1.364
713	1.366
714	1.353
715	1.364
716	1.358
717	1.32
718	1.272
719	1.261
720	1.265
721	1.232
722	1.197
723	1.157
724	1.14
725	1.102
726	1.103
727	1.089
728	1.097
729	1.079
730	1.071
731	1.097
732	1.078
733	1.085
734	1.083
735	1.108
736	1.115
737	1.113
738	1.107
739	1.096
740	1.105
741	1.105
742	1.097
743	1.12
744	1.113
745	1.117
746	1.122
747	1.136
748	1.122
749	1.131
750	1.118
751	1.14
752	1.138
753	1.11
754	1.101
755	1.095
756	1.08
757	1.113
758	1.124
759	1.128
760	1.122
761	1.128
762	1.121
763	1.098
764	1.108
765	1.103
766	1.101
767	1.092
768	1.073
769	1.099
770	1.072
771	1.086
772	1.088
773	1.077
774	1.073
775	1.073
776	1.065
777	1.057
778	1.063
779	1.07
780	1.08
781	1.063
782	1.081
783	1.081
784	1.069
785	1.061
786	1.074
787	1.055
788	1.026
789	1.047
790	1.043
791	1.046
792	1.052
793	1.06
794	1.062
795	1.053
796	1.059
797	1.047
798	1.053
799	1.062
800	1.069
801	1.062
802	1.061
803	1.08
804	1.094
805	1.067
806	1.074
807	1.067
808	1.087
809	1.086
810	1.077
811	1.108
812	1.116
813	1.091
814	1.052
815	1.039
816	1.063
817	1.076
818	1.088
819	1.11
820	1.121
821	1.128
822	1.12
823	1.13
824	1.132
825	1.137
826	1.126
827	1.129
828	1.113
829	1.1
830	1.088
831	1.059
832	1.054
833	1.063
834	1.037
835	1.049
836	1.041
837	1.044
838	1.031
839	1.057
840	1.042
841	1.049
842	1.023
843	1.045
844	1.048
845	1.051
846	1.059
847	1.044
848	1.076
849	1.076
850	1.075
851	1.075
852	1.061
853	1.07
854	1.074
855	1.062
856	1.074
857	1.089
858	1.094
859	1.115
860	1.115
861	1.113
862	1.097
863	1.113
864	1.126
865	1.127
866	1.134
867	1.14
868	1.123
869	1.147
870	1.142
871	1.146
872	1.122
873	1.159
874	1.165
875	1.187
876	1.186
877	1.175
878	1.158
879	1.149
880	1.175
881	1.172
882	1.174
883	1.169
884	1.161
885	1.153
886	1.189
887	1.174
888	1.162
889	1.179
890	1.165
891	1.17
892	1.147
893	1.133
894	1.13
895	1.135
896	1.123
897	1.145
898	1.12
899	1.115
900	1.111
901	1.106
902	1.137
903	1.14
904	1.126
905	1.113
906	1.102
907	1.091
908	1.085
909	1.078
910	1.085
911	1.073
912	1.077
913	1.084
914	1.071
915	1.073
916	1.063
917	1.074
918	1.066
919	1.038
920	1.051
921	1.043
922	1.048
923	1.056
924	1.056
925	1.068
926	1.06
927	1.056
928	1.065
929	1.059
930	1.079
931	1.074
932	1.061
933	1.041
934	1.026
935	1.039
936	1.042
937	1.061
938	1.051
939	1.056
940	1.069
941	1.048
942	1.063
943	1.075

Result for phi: 46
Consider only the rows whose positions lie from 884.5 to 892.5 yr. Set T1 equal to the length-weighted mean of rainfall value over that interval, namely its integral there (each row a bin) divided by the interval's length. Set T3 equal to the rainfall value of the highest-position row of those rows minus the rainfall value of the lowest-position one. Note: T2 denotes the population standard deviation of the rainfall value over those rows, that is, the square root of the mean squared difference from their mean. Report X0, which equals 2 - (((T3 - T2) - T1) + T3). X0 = 3.19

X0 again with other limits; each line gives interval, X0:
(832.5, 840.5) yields 3.10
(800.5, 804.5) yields 3.02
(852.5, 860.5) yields 3.02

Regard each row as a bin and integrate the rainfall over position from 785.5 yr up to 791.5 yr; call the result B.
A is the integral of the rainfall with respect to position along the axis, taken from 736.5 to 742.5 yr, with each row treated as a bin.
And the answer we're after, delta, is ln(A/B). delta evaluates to 0.051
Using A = 6.62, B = 6.29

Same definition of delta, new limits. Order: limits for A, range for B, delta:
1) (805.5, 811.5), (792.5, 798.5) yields 0.026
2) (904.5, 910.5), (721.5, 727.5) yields -0.035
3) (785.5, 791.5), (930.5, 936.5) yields 0.001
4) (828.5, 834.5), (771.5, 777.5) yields -0.005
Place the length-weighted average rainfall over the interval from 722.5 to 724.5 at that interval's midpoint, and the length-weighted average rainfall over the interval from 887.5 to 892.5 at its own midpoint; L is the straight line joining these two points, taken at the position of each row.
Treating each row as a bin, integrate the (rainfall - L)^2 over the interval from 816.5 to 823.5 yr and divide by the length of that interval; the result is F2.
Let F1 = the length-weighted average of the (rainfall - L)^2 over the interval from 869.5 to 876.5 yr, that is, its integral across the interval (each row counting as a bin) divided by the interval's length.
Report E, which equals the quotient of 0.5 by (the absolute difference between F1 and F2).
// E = 237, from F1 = 0.000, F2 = 0.0026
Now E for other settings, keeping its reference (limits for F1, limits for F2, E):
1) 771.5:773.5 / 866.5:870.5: 115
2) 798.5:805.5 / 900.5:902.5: 96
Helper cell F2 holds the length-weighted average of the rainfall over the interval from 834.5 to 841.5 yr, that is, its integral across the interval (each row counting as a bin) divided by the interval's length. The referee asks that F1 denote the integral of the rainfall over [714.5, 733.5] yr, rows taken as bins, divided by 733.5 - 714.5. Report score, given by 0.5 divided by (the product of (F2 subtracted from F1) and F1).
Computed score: 3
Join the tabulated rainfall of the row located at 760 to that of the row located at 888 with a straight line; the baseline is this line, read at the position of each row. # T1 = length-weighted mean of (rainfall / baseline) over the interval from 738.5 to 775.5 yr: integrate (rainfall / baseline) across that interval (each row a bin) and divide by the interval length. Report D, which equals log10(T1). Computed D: -0.006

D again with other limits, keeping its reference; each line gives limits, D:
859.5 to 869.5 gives -0.012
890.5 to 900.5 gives -0.012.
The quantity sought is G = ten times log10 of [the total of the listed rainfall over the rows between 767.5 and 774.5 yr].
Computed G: 8.8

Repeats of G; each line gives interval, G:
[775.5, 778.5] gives 5.0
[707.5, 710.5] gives 5.9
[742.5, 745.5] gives 5.3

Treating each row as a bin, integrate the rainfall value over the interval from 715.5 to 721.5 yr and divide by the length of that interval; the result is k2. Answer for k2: 1.28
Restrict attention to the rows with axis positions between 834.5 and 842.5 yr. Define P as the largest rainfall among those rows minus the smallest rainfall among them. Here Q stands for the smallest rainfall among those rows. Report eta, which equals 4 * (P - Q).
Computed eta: -3.96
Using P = 0.03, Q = 1.023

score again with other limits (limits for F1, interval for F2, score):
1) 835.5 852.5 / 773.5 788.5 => -36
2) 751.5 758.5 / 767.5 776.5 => 15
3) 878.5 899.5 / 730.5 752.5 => 10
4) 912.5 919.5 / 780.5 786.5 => -104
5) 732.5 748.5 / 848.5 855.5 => 12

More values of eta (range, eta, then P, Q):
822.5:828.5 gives -4.36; 0.02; 1.113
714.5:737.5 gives -3.11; 0.29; 1.071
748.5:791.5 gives -3.65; 0.11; 1.026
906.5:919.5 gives -3.94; 0.05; 1.038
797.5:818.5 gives -3.85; 0.08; 1.039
